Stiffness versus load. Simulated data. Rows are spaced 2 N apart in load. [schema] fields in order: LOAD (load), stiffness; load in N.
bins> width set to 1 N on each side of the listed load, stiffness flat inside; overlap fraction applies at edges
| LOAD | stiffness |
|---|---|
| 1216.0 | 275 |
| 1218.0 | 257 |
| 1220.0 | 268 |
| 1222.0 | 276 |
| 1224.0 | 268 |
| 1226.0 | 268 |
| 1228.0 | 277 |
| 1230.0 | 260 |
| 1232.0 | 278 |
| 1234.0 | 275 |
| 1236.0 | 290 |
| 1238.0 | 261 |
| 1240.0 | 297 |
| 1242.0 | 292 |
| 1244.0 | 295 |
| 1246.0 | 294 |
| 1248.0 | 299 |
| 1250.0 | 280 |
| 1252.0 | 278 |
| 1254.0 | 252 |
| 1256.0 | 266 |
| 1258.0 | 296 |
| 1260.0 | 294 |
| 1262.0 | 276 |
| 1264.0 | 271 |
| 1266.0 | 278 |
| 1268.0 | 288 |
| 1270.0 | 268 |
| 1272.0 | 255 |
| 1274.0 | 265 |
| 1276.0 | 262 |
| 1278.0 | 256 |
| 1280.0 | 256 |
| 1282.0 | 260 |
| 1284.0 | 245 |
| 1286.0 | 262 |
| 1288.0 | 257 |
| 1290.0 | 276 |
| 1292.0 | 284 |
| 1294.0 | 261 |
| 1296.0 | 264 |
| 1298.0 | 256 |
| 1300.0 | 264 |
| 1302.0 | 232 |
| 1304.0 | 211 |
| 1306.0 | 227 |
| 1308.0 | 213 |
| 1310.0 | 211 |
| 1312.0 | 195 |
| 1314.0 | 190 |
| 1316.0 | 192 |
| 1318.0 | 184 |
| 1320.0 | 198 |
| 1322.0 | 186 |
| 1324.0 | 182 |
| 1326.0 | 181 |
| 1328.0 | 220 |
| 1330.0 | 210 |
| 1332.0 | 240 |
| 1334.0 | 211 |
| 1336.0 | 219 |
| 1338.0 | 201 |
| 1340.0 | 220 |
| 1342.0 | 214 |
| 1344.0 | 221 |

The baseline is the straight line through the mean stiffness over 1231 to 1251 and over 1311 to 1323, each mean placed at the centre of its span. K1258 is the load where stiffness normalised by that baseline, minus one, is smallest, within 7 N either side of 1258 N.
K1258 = 1254.0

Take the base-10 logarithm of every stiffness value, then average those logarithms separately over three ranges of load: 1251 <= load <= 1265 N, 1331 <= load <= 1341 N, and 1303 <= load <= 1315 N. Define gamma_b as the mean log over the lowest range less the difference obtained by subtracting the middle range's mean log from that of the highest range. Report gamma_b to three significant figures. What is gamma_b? 2.42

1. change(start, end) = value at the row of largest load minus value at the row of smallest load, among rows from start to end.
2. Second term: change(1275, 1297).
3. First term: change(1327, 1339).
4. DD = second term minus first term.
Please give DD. 21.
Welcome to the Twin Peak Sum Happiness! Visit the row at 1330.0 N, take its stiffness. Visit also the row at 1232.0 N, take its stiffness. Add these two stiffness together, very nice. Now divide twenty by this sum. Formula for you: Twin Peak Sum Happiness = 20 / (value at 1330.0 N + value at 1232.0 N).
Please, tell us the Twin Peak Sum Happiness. 0.041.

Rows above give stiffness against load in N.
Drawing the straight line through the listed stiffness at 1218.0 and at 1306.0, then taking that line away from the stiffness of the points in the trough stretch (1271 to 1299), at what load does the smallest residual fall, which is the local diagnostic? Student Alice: 1284.0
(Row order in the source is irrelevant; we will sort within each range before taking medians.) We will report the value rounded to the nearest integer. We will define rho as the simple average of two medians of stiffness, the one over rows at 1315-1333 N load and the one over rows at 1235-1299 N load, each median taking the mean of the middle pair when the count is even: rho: 231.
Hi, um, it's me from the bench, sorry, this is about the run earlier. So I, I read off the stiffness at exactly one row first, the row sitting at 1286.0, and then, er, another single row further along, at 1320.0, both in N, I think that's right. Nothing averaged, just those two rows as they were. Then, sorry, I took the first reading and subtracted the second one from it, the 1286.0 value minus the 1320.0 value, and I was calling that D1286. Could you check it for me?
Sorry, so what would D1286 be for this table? 64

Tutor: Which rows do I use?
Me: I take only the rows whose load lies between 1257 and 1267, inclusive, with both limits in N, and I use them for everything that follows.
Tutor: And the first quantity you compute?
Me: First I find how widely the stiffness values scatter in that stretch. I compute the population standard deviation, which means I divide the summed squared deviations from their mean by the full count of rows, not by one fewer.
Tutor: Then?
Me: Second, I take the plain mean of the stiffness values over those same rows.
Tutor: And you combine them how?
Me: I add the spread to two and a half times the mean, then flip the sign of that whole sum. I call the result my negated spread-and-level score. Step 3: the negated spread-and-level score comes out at -718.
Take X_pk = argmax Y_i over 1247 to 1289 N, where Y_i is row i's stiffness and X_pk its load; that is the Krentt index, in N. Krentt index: 1248.0 N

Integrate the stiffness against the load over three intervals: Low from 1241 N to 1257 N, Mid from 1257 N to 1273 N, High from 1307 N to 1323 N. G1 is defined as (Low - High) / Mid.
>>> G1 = 0.31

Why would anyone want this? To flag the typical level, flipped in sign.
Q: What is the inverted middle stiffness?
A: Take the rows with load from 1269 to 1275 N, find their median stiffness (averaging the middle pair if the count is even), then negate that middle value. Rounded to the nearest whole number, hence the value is -265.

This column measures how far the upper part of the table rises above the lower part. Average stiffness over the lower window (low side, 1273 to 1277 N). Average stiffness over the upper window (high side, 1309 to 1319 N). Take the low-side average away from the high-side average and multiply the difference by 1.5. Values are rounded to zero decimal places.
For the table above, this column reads -104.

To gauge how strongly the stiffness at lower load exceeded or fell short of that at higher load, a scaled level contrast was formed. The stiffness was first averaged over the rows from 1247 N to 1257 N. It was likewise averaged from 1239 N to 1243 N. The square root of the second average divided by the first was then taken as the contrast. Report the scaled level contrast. 1.03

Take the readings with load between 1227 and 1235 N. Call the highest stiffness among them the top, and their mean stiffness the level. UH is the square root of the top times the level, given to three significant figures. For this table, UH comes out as 275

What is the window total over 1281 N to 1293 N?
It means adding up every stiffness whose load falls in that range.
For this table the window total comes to 1584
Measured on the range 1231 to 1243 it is 1693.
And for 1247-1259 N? 1671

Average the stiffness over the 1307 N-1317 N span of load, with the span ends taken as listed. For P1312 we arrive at 200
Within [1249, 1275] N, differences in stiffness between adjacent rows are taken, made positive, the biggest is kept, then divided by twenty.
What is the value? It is 1.50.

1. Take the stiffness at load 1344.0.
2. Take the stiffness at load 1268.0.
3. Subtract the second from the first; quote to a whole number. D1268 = -67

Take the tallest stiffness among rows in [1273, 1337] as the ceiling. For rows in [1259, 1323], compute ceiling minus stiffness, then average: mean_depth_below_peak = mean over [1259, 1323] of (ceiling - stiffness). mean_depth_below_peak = 39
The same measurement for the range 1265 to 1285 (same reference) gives 21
